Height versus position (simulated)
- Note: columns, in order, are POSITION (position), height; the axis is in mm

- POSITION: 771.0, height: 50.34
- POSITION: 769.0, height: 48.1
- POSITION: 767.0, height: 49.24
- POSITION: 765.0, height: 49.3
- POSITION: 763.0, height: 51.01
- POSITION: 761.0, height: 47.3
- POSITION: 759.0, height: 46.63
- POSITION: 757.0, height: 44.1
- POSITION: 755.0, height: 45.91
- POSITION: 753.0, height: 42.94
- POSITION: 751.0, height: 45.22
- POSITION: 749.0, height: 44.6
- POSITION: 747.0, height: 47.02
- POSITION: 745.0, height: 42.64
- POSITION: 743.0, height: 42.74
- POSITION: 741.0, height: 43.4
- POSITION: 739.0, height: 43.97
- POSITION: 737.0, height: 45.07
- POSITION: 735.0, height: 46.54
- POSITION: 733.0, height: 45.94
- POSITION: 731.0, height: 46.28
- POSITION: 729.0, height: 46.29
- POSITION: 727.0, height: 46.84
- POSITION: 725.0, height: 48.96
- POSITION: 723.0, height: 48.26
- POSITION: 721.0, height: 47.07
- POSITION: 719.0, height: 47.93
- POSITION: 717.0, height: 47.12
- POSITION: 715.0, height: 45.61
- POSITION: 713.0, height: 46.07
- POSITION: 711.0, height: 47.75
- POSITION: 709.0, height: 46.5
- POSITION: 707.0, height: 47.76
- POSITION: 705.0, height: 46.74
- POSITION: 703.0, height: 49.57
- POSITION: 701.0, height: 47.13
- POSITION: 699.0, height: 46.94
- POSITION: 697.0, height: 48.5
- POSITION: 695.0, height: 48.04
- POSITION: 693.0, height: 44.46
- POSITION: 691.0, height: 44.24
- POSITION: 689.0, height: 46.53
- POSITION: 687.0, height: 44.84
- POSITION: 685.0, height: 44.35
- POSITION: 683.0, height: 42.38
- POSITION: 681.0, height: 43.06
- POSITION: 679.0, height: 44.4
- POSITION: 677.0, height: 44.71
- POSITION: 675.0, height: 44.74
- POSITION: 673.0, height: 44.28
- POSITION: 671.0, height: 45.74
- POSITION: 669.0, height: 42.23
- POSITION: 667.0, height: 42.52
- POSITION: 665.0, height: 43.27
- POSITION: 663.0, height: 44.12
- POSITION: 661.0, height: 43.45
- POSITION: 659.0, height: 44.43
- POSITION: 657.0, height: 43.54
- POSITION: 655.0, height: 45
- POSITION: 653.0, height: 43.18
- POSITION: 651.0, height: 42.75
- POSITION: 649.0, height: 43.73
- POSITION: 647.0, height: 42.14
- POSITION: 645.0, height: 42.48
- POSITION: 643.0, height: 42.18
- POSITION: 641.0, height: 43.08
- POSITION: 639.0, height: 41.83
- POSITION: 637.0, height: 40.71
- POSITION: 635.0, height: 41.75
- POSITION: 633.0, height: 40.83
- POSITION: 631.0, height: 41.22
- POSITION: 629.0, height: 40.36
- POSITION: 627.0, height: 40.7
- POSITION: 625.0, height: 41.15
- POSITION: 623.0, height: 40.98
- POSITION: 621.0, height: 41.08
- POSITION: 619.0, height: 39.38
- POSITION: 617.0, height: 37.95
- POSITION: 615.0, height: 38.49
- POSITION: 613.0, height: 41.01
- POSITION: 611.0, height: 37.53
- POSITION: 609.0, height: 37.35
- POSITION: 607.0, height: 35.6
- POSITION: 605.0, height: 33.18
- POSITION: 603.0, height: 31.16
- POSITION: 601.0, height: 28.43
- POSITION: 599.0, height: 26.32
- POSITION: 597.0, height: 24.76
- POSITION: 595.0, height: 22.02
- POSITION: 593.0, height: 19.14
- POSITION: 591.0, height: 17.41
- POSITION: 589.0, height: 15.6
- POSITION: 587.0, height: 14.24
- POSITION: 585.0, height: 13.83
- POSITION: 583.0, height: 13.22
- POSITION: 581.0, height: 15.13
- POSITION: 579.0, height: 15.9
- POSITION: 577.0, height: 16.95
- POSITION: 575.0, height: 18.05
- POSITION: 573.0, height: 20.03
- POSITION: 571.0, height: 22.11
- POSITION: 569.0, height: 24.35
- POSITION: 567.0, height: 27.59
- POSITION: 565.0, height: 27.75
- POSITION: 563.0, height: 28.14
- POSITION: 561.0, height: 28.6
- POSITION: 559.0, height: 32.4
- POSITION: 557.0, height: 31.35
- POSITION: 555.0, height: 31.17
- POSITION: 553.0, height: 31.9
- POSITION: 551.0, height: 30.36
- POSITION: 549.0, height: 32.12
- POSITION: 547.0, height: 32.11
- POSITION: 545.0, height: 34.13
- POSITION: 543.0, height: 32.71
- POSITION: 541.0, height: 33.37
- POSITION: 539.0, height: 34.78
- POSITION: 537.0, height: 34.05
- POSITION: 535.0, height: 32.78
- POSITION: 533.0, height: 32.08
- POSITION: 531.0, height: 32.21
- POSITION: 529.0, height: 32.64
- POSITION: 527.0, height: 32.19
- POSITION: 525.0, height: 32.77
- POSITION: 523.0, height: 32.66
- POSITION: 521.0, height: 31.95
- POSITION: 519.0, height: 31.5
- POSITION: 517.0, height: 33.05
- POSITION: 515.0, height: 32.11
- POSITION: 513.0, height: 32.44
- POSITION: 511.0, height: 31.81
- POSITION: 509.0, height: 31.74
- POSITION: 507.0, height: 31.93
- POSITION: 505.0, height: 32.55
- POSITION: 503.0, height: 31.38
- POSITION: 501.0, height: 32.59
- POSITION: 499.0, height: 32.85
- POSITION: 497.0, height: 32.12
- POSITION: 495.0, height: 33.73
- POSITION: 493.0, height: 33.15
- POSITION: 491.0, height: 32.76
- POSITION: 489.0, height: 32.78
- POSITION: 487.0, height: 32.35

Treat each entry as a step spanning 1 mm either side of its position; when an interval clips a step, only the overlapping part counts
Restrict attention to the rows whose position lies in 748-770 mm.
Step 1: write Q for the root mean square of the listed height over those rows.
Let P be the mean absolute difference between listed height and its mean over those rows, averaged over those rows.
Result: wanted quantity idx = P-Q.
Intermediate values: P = 2.0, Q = 47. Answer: -44.8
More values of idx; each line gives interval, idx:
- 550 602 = -18.1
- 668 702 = -43.7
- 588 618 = -23.6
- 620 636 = -40.7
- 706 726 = -46.5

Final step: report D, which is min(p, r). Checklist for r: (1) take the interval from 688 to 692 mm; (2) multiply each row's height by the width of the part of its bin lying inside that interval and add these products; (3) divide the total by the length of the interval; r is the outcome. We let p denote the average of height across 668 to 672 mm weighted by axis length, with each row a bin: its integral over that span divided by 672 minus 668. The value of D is 44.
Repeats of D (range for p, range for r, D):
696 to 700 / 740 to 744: 43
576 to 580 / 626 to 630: 16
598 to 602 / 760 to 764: 27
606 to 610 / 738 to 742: 36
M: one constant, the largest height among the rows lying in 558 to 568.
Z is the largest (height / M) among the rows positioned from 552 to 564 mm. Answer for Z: 1.0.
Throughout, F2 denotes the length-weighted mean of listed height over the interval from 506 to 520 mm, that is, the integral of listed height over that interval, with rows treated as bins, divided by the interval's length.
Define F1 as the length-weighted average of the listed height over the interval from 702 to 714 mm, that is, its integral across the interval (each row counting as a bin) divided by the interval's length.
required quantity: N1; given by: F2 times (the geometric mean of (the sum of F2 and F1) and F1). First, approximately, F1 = 47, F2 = 32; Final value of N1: 1969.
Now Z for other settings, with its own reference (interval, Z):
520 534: 1.0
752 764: 1.6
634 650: 1.3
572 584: 0.6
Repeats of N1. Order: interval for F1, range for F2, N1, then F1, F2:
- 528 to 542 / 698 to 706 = 2461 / 33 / 48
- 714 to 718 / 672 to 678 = 2895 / 46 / 45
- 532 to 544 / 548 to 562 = 1442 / 33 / 31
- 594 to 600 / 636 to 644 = 1686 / 24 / 42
